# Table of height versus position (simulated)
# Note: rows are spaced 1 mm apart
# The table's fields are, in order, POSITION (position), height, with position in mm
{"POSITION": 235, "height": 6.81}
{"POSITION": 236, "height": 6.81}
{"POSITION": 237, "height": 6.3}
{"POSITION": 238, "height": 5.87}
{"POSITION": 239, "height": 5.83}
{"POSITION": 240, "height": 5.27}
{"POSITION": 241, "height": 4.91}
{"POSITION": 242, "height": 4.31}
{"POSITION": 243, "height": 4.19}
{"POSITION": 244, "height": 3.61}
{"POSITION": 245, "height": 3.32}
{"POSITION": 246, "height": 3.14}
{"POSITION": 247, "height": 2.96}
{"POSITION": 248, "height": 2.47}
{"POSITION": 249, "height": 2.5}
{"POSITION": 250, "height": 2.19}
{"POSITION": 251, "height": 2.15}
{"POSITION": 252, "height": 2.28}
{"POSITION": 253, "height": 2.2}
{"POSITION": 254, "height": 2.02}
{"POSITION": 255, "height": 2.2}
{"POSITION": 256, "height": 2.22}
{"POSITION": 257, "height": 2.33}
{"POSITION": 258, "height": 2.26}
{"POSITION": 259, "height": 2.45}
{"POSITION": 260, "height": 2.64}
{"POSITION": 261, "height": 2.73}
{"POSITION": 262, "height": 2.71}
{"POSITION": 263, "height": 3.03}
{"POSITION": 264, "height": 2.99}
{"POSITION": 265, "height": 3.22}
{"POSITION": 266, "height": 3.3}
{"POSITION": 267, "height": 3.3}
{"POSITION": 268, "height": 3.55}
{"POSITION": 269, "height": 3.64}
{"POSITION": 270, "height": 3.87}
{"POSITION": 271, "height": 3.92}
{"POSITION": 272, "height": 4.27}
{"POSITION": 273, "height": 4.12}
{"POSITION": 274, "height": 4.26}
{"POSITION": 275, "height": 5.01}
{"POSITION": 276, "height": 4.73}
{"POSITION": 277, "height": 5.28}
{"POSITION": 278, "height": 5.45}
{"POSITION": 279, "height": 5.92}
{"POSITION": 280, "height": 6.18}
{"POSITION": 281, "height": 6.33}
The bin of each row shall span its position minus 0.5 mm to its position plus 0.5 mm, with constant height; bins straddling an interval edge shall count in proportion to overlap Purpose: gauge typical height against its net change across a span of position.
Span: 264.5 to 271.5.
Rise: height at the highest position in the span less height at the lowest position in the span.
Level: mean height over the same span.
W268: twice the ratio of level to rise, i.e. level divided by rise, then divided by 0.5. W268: 10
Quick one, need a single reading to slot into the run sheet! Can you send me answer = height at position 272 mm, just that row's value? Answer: 4.27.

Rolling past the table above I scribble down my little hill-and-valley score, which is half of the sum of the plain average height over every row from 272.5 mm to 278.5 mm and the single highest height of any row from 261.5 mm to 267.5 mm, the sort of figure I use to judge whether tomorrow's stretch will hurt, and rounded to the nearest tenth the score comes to 4.1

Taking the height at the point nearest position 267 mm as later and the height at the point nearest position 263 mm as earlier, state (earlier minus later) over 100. -0.003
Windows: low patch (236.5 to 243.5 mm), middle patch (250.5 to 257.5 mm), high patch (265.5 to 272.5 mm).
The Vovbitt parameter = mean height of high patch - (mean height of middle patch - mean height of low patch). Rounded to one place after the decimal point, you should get 6.7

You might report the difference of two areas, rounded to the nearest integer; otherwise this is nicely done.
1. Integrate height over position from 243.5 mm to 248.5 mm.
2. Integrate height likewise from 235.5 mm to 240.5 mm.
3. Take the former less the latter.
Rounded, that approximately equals -15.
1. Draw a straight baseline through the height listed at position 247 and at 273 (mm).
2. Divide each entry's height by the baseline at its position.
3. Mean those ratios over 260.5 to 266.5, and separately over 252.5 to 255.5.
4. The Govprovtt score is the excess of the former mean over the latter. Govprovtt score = 0.156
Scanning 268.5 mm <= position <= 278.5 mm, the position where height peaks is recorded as 278 mm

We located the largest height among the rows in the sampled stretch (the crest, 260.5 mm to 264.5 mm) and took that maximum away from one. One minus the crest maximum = -2.0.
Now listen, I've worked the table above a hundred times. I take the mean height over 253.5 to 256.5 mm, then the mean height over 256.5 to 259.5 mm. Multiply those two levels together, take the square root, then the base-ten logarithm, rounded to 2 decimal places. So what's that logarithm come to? 0.35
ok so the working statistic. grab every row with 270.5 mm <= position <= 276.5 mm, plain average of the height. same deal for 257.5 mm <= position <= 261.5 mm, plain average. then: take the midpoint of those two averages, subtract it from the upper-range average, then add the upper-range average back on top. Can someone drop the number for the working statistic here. 5.3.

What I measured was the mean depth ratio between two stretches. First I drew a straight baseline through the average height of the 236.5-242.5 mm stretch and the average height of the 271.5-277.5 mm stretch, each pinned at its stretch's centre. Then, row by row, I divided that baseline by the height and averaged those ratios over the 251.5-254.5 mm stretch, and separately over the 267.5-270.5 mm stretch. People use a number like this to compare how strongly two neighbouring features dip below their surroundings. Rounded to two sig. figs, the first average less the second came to 1.1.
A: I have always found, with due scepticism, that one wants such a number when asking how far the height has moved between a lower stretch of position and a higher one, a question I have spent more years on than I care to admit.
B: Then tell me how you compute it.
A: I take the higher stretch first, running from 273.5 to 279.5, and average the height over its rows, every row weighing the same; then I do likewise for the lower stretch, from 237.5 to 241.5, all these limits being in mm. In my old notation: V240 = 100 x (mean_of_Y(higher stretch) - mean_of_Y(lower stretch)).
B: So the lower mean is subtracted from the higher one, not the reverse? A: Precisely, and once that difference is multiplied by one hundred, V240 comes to -36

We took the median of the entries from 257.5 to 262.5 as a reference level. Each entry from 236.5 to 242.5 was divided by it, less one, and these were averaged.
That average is 1.1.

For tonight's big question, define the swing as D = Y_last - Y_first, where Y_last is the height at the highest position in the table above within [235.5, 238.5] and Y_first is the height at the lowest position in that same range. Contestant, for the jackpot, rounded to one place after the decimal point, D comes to -0.9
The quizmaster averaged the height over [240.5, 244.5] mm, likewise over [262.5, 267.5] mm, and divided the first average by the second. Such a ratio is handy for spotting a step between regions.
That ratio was 1.3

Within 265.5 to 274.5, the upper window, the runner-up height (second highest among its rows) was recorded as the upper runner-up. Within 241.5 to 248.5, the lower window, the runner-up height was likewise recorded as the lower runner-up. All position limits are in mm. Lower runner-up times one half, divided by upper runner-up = 0.5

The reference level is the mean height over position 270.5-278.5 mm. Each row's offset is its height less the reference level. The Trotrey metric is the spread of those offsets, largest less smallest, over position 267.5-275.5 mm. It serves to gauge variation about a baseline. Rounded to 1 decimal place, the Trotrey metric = 1.5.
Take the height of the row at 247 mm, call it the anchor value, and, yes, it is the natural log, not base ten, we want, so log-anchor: 1.1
